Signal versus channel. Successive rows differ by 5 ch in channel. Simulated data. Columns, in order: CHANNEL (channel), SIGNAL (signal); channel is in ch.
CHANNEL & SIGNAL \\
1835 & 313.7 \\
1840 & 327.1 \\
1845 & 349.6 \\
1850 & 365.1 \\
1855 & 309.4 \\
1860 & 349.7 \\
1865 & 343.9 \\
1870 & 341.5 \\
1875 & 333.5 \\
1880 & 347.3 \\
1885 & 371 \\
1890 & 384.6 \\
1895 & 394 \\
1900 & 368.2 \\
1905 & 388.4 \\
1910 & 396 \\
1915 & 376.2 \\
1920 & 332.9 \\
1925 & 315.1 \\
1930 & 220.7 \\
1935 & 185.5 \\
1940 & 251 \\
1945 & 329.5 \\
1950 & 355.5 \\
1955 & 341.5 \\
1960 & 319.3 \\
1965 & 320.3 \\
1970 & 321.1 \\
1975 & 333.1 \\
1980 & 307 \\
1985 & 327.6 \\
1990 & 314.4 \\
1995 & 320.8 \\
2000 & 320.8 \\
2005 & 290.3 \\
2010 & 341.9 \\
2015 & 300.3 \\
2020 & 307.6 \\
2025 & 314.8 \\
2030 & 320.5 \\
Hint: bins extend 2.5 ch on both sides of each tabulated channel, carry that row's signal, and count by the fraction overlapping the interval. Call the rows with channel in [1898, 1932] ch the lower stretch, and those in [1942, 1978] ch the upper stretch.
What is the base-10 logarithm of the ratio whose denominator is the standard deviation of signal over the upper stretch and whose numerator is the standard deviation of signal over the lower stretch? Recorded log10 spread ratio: 0.7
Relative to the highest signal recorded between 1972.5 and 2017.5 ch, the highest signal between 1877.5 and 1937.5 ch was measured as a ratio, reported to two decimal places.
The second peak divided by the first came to 1.16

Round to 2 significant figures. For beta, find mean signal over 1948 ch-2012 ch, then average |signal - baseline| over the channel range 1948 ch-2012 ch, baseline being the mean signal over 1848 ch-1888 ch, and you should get 23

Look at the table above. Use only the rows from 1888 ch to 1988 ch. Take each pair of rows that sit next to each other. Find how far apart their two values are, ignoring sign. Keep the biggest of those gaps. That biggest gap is 94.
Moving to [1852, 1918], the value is 40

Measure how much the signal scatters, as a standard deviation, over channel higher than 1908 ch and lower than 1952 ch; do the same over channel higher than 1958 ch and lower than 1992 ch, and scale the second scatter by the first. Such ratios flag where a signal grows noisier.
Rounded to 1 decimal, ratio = 0.1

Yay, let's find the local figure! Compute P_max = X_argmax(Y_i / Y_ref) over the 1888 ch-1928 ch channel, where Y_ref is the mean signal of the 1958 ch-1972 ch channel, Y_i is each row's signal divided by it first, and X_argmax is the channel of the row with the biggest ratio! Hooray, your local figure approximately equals 1910 ch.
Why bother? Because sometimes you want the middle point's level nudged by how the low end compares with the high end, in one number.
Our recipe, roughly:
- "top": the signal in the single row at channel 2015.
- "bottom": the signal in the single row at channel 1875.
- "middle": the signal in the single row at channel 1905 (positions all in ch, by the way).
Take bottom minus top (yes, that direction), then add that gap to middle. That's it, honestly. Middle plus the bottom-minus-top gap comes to 422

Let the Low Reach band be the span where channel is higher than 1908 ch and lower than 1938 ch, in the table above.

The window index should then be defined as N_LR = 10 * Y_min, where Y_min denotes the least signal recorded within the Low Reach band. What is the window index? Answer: 1855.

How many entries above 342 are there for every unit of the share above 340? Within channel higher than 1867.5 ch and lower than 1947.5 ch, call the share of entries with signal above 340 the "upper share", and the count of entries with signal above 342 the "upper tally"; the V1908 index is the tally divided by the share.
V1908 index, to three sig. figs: 14.2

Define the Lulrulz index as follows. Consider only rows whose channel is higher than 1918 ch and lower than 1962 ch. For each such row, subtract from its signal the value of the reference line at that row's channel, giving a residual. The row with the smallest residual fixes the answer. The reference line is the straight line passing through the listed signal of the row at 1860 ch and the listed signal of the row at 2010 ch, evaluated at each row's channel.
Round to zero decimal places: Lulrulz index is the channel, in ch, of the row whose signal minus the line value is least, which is 1935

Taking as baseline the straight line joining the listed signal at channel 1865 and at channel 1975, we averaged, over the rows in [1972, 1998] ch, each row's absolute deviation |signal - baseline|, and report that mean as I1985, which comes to 12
